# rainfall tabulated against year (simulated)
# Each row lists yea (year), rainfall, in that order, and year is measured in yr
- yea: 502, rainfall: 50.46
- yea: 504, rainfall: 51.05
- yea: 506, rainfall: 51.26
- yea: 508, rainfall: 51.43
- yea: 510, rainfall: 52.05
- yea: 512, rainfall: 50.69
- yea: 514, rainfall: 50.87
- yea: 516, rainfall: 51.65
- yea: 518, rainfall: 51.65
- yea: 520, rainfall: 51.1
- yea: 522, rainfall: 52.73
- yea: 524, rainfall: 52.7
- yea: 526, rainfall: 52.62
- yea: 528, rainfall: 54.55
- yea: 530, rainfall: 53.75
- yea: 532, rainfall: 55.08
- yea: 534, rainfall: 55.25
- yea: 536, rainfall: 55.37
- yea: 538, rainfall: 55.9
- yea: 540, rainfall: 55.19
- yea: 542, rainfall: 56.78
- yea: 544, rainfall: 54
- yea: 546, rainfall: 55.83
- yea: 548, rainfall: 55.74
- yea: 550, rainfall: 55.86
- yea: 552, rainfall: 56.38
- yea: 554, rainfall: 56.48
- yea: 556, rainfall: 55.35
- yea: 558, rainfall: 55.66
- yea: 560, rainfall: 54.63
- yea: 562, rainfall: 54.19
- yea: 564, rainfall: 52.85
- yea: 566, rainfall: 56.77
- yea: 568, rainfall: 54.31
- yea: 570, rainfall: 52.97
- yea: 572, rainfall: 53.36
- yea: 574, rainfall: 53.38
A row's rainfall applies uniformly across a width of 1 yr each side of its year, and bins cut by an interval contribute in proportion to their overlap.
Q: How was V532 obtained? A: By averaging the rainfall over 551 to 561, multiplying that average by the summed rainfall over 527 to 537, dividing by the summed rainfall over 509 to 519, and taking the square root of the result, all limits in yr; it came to 7.71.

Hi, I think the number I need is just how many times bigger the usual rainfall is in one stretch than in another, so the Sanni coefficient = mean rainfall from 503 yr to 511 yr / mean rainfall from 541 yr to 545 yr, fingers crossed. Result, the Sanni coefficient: 0.93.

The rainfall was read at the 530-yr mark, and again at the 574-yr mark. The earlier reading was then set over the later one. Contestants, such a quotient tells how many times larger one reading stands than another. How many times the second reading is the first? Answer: 1.01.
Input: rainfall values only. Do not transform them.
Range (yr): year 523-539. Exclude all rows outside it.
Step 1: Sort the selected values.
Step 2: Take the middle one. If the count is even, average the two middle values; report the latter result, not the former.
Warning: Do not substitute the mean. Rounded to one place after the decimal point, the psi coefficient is 54.8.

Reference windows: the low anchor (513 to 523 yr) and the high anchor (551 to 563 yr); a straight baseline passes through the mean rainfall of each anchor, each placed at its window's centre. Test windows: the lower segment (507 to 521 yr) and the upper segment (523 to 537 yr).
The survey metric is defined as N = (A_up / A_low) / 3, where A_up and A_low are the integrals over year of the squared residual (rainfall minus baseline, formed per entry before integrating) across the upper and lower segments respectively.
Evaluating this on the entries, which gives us 2.0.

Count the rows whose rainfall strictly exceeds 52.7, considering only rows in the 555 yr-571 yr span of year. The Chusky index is 8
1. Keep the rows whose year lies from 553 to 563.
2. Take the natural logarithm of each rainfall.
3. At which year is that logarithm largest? 554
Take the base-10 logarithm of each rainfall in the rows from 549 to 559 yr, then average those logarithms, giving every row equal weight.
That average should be 1.75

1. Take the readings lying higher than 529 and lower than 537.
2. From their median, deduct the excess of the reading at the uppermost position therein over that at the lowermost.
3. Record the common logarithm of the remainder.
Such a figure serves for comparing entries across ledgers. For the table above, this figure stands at 1.729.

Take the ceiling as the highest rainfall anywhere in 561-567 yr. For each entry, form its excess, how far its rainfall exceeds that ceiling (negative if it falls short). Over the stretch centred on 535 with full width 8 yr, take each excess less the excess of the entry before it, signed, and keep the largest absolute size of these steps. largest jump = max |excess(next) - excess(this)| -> 0.5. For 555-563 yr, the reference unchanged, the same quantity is 1.0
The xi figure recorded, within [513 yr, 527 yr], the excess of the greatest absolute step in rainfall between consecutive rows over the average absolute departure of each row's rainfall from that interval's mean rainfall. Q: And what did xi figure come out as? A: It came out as 1.0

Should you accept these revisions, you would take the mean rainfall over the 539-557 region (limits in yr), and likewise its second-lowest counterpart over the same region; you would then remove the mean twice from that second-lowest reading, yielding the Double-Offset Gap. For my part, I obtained -56.3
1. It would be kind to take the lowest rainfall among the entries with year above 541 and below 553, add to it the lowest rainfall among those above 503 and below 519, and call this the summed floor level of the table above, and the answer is 105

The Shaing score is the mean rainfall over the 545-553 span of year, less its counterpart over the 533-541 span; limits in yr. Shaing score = 0.5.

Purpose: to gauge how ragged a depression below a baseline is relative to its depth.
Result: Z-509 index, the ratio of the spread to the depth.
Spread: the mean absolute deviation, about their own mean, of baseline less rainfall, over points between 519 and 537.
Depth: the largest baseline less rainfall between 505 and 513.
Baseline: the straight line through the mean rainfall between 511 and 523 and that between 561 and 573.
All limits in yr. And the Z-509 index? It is 2.0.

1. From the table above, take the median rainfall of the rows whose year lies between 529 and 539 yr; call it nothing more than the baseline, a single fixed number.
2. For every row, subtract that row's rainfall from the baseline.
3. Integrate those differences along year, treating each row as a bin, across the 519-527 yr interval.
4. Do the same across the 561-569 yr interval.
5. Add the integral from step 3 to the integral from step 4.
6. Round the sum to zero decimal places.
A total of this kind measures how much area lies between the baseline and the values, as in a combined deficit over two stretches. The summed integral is 29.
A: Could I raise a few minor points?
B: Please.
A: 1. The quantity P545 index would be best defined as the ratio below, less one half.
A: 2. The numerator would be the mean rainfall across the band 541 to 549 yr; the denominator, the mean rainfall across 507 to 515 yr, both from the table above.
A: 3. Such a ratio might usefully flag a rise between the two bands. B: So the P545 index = 0.58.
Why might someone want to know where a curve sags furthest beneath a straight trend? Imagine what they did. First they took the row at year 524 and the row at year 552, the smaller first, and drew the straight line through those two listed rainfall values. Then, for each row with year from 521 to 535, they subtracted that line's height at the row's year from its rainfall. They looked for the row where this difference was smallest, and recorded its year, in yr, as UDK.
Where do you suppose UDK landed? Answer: 526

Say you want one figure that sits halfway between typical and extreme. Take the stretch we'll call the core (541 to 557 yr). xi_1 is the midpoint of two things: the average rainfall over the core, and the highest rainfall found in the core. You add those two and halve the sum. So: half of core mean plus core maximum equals 56.3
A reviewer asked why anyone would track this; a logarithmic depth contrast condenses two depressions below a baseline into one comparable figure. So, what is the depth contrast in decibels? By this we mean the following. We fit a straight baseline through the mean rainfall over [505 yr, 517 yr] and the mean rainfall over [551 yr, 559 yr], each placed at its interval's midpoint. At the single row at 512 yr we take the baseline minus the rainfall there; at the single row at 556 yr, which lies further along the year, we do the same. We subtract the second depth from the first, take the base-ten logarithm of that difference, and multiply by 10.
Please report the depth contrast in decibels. -18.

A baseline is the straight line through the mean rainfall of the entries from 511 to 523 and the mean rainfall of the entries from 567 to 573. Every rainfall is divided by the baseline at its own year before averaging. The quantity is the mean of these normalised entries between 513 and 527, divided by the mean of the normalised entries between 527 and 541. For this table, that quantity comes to 0.95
